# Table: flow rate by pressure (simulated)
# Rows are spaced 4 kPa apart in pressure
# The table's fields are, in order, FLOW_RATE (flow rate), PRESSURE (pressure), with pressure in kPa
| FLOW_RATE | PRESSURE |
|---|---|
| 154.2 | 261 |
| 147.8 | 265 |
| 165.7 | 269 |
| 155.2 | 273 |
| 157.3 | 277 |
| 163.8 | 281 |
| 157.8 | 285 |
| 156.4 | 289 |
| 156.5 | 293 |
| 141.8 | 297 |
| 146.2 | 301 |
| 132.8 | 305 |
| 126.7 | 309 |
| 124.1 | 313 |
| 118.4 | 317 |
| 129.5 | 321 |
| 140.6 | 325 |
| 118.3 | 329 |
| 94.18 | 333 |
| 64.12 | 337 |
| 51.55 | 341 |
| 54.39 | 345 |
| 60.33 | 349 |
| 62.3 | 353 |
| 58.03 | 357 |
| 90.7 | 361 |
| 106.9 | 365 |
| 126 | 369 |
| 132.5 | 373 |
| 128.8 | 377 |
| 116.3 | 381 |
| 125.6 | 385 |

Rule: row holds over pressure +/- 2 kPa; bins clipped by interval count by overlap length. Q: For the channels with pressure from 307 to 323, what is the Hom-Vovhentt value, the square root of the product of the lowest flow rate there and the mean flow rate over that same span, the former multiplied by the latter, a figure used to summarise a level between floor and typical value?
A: 121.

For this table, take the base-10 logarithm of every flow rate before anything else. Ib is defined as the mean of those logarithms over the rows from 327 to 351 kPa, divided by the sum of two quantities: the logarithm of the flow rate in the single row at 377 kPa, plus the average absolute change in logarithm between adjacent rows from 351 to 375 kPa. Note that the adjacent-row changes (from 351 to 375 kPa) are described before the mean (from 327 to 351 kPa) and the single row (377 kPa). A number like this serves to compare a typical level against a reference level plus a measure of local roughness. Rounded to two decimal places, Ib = 0.84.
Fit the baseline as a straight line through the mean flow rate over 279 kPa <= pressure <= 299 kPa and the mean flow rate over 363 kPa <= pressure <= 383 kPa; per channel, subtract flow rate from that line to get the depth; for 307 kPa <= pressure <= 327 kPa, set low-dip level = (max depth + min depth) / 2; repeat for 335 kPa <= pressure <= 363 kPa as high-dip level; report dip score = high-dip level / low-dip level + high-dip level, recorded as 64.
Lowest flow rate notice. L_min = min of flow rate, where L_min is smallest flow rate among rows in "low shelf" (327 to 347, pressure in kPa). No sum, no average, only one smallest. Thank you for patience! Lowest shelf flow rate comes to 51.55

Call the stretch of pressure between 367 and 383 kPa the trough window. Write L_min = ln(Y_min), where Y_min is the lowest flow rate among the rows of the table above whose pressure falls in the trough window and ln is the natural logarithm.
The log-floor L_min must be 4.76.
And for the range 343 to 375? 4.00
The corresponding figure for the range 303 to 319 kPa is 4.77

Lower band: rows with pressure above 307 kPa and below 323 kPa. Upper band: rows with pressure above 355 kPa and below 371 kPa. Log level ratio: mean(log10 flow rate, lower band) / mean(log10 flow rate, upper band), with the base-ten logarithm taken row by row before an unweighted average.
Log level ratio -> 1.07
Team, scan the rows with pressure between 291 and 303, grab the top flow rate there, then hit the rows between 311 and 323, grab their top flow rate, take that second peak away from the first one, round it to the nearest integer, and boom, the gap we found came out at 27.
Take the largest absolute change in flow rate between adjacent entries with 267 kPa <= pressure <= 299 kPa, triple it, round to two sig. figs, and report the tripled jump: 44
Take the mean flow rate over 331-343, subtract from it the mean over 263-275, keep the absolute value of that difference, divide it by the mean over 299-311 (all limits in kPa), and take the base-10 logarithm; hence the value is -0.20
